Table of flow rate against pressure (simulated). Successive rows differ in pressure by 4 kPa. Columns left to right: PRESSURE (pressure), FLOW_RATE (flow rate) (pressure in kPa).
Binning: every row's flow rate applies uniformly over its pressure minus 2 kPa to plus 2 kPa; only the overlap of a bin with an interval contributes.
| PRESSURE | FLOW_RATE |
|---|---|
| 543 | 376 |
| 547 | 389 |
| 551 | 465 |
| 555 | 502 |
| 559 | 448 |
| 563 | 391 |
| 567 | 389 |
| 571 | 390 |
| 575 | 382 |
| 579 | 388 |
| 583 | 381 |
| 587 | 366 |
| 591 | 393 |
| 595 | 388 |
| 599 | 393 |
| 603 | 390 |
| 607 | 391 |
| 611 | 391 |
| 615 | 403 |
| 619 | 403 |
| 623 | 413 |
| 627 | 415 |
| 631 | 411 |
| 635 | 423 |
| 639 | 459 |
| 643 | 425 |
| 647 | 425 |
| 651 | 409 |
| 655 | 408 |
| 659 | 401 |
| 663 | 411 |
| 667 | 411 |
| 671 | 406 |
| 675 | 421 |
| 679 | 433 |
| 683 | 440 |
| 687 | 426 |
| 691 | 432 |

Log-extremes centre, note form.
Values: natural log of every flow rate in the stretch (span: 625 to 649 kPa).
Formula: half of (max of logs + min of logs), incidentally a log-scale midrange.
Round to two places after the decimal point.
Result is 6.07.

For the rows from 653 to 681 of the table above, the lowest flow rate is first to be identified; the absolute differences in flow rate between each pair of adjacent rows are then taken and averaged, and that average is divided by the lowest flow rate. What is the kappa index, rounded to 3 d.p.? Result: 0.020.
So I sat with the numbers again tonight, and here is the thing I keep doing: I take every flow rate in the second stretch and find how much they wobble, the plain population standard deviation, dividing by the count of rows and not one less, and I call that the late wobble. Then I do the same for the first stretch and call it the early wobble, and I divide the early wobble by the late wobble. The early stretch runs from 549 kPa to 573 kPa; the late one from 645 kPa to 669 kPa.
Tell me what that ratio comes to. 6.1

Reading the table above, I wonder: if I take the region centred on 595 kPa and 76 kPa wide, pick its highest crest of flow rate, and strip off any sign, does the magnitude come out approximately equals 448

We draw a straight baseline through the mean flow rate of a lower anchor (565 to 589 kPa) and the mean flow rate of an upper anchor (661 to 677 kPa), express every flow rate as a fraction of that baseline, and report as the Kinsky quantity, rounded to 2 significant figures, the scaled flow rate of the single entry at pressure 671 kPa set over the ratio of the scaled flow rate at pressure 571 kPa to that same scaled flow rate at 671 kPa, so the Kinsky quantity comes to 0.94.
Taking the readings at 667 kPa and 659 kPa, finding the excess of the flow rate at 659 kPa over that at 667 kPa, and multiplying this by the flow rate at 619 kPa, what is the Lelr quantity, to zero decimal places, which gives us -4030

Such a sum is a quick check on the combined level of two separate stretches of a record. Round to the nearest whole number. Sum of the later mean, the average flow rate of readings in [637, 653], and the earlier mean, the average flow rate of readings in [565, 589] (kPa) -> 812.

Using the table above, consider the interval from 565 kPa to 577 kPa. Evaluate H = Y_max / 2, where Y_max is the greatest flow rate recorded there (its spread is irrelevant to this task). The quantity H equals 195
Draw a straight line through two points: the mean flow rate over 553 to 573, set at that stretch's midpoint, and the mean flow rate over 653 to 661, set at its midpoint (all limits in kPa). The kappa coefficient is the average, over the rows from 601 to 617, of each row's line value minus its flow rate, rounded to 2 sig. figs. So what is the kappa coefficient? 21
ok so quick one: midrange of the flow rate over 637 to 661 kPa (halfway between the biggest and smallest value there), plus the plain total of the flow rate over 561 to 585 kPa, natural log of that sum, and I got 7.92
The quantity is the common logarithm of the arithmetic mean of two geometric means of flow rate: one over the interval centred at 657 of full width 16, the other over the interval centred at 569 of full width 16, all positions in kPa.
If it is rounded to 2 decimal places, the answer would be 2.60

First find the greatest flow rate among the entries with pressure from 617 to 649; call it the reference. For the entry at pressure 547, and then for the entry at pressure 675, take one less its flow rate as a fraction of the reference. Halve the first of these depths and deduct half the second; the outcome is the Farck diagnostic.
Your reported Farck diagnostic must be 0.035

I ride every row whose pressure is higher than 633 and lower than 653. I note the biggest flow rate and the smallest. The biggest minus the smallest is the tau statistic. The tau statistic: 50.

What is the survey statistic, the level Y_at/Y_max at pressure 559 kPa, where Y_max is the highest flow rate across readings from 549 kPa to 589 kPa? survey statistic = 0.892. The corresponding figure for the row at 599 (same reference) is 0.783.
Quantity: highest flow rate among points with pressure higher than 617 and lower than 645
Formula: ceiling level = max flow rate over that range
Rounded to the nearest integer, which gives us 459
